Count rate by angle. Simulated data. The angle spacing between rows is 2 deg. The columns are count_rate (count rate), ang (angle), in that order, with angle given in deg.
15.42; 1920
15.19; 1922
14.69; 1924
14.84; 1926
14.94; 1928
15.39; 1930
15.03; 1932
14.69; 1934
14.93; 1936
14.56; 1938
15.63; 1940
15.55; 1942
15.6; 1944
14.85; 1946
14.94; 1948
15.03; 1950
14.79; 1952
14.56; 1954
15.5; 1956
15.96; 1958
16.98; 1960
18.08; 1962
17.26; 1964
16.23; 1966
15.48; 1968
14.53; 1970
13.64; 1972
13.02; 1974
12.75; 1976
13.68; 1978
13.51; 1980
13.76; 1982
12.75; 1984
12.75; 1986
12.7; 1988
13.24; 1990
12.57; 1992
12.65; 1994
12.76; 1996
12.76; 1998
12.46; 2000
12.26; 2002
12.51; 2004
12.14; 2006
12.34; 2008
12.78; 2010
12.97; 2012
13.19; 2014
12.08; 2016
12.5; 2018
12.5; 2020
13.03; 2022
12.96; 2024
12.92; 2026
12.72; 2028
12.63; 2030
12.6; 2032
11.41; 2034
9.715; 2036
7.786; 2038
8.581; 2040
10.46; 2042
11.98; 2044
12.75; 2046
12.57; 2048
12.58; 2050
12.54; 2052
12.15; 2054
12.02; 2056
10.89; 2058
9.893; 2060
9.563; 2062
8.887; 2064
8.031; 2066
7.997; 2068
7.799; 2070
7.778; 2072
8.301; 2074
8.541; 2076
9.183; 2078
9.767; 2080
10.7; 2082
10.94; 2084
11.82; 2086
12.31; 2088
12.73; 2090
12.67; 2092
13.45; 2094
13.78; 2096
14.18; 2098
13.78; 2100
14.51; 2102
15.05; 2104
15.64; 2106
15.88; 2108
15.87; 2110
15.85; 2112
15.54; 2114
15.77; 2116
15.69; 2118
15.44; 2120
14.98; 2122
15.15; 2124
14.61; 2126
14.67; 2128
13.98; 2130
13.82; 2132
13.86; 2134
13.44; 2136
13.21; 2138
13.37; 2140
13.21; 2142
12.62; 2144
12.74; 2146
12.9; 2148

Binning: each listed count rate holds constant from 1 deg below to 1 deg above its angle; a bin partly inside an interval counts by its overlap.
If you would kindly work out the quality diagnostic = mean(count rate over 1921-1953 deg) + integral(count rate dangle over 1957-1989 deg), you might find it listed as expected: 481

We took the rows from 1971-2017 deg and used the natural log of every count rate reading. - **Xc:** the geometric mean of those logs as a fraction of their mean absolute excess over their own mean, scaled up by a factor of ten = 884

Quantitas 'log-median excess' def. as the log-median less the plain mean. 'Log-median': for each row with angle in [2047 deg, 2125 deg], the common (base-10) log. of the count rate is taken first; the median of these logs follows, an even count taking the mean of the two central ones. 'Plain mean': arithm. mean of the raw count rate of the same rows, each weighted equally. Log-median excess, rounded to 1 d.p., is -11.2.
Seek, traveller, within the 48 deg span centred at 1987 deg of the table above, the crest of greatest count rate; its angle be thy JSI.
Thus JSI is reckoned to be 1964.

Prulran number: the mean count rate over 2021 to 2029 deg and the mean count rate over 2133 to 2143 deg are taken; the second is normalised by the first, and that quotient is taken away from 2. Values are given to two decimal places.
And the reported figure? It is 0.96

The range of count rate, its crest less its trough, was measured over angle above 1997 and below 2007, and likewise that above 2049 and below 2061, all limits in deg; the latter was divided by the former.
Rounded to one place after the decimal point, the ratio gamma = 4.3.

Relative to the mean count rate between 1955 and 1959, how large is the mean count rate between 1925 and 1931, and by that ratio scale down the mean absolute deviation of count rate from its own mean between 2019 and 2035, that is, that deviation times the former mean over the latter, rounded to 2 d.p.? 0.33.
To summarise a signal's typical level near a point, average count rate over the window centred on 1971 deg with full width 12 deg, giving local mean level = 14.3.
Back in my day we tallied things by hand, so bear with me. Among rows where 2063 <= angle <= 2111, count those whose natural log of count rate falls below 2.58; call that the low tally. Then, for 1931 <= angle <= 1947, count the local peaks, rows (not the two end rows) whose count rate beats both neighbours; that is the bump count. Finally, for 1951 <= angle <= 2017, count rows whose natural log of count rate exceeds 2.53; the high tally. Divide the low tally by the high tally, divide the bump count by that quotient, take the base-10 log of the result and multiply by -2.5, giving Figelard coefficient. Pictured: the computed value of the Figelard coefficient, -1.8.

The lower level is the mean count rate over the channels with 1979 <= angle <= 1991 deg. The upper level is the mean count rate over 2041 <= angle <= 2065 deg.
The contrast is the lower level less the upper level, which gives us 2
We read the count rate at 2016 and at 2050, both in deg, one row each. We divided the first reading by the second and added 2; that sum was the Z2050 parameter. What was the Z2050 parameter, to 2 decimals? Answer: 2.96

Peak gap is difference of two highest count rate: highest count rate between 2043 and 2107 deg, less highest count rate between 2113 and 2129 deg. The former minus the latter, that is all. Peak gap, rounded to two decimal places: -0.13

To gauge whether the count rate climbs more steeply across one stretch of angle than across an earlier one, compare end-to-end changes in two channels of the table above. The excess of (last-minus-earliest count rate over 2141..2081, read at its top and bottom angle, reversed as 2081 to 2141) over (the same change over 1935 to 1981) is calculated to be 4.1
